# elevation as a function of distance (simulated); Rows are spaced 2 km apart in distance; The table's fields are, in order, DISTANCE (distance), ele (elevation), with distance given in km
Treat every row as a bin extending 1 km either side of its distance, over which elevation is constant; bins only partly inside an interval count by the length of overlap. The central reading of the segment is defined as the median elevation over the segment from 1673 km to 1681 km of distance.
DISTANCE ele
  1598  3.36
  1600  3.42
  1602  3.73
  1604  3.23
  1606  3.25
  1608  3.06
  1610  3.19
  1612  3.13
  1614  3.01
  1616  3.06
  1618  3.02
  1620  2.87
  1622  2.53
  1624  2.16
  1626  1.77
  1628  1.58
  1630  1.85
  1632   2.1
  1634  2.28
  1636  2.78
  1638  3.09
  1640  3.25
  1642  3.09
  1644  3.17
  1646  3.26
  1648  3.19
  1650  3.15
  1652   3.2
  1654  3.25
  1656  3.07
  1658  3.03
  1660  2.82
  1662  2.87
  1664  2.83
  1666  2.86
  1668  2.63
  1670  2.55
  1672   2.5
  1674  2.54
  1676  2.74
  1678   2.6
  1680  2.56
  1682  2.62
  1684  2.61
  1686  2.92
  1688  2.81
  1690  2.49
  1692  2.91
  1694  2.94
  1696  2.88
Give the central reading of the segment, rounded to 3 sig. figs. 2.58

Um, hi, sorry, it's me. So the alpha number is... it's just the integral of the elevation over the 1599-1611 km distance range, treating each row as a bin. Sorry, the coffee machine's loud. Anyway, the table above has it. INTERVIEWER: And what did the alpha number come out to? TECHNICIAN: 40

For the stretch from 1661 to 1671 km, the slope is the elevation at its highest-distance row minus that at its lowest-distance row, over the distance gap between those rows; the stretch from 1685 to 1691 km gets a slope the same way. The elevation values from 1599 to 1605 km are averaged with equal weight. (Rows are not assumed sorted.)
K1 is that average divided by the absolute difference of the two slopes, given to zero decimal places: 51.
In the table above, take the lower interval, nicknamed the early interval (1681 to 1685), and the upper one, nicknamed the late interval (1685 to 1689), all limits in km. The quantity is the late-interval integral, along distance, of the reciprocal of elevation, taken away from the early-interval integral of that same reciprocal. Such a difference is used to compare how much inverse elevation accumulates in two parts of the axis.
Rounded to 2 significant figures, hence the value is 0.13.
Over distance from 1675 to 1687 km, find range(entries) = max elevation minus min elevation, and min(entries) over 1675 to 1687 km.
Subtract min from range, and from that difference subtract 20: -22.2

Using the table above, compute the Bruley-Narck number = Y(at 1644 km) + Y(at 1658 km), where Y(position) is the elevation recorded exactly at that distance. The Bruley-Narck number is 6.20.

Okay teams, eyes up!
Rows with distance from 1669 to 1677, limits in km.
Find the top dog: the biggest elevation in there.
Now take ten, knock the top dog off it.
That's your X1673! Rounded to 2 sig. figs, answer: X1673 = 7.3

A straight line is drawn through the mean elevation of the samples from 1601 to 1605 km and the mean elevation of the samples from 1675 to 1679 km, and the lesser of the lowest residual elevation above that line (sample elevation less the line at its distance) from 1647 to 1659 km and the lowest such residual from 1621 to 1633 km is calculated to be -1.6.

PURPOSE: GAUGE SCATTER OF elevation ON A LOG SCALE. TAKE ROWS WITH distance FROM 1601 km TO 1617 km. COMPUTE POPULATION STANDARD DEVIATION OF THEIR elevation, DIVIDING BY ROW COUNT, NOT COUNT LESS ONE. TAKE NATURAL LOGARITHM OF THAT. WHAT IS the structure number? -1.5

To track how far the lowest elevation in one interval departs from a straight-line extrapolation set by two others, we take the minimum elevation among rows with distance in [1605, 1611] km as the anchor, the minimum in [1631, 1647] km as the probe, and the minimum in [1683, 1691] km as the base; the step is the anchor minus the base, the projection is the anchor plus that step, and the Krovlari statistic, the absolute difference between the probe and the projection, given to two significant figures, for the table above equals 1.5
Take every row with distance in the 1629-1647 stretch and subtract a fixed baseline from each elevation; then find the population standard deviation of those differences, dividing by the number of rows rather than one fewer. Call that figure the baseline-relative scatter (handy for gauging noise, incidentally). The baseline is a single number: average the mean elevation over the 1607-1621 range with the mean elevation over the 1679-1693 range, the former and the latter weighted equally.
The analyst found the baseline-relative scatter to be 0.51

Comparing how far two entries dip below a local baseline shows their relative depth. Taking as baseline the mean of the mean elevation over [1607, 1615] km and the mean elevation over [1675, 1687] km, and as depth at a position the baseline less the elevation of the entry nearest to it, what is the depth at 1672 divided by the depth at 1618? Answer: -2.9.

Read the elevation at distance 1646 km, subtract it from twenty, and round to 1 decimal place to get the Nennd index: 16.7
